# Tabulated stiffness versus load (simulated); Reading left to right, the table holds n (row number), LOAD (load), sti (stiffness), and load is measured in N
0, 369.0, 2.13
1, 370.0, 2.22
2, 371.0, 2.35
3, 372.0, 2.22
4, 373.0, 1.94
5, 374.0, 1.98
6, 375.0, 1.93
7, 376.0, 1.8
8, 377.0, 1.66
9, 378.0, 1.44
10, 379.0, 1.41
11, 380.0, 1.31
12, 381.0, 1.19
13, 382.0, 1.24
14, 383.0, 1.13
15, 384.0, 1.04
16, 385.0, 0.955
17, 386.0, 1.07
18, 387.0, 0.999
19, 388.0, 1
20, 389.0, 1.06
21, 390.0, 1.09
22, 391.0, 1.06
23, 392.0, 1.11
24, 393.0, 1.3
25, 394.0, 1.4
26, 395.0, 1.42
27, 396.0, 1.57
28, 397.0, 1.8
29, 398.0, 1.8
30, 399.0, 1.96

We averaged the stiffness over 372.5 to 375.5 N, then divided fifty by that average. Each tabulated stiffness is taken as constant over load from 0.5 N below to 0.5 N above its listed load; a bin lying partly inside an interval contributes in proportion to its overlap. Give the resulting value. 26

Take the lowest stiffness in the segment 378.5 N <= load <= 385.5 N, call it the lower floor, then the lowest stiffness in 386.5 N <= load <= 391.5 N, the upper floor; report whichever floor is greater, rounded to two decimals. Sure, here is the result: 1.00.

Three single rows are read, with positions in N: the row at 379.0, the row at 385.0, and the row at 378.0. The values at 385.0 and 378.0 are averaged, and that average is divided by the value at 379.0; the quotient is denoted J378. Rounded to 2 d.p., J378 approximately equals 0.85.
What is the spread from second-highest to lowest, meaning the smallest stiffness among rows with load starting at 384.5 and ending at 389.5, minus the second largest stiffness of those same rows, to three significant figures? -0.105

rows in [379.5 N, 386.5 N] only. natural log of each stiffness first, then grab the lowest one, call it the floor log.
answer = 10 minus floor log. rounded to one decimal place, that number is 10.0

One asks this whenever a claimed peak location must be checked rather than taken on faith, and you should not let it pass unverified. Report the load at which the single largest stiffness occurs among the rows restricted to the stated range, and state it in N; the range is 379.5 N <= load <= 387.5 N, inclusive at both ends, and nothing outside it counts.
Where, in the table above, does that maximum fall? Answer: 380.0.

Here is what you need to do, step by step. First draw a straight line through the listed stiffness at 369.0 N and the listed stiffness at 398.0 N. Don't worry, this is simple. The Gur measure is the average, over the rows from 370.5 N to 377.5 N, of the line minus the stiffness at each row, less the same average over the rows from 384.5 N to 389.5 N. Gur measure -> -0.8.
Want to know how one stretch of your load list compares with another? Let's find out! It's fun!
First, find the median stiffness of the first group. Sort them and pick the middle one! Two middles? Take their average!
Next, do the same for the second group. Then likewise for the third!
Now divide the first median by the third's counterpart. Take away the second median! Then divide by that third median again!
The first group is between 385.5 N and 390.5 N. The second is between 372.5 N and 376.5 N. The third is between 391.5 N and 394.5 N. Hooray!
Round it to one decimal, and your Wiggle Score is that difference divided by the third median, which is -0.9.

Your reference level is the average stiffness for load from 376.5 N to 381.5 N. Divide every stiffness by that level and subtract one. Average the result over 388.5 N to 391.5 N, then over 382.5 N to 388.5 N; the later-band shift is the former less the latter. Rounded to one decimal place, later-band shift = 0.0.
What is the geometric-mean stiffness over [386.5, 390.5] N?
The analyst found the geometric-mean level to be 1.04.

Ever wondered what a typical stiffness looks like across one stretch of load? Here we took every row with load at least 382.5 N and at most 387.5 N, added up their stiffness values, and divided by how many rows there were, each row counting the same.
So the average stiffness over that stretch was 1.04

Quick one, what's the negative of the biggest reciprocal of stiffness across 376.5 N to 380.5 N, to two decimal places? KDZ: -0.76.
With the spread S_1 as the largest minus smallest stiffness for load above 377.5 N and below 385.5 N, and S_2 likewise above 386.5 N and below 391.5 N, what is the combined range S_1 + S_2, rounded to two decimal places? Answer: 0.58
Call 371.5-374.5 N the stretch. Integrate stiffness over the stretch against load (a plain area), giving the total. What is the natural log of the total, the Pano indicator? 1.8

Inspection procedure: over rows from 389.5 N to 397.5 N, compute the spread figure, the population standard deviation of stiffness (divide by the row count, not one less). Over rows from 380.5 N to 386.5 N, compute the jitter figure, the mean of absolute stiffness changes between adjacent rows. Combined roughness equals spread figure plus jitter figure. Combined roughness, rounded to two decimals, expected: 0.33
